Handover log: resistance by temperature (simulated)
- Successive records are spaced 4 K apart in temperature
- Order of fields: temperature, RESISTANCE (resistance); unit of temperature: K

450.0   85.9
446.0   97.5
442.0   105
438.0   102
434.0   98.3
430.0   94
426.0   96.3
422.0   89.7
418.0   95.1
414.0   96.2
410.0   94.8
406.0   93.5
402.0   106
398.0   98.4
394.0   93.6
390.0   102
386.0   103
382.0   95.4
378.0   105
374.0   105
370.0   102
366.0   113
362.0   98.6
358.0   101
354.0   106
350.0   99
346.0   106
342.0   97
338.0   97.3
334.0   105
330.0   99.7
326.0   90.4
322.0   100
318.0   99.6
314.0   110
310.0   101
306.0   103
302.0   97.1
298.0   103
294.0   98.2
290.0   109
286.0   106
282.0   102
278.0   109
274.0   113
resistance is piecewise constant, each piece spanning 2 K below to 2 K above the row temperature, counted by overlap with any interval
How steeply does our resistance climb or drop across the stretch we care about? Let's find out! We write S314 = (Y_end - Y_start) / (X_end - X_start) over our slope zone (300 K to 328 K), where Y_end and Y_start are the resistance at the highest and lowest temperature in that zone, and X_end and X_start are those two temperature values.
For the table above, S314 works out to -0.3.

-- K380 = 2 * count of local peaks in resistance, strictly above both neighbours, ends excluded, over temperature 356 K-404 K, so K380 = 4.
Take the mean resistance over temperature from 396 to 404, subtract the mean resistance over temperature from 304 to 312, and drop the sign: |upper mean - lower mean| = 0.2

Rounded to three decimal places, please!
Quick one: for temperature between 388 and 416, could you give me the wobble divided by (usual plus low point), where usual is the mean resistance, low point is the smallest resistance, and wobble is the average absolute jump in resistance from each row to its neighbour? 0.031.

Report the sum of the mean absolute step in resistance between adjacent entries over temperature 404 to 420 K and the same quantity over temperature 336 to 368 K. 7.7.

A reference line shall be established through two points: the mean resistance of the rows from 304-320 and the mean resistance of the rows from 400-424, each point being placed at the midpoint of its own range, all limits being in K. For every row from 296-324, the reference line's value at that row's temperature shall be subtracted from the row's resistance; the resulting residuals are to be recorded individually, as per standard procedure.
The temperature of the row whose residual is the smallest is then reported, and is 302.0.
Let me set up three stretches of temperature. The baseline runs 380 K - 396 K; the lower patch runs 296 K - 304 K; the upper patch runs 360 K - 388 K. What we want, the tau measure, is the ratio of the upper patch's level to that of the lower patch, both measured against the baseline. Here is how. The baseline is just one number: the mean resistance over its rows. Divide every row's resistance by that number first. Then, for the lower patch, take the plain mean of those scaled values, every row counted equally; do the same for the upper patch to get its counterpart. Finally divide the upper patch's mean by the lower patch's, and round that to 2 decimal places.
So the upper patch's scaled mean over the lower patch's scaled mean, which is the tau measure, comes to 1.03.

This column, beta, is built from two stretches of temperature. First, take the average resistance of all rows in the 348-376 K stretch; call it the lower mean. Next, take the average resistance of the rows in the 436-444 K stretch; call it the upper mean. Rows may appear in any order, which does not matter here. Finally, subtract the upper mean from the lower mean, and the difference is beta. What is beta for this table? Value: 0.0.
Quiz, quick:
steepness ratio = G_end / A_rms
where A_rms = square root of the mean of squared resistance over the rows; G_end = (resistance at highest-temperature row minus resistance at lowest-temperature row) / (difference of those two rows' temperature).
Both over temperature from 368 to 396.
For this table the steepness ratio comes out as -0.003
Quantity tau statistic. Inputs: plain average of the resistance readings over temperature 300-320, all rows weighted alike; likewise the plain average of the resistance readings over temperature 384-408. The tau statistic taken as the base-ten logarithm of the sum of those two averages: 2.30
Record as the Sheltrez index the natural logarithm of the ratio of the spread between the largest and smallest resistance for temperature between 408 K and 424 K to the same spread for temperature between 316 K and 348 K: -0.88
